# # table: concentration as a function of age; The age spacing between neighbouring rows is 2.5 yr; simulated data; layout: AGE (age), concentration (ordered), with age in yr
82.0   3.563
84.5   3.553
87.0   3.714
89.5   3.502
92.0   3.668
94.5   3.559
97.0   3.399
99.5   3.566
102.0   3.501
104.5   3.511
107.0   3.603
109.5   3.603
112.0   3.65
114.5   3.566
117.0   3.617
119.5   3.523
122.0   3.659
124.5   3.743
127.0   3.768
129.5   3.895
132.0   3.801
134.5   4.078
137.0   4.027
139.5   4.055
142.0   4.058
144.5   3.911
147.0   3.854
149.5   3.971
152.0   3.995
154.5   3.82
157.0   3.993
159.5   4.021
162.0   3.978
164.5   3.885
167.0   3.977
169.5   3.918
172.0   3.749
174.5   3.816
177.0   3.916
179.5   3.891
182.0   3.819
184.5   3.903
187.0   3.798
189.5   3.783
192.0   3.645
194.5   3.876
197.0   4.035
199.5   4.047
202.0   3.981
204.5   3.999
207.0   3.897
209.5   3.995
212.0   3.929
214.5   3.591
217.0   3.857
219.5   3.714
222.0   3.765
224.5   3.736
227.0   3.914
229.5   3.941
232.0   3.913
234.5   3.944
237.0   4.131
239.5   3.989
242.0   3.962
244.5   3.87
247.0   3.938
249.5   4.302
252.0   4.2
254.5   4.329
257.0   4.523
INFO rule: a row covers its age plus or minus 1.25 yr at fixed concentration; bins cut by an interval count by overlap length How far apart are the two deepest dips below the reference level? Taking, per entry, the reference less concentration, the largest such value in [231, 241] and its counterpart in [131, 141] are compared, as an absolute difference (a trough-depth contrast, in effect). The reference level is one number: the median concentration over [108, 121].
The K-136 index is 0.11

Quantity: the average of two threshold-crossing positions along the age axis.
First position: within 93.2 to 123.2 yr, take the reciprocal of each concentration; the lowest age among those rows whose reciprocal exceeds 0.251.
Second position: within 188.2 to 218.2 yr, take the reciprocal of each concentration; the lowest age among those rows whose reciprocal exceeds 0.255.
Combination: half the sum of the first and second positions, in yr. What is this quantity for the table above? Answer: 142.0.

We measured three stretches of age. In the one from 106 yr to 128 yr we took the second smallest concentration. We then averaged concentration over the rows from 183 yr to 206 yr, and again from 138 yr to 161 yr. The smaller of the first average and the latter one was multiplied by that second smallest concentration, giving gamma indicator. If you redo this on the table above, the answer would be 13.9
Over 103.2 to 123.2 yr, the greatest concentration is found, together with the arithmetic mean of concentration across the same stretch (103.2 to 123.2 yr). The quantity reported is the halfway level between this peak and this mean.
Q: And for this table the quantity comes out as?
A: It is 3.63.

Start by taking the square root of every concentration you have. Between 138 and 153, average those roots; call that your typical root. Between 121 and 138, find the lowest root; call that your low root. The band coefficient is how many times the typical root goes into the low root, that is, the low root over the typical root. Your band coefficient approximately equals 0.96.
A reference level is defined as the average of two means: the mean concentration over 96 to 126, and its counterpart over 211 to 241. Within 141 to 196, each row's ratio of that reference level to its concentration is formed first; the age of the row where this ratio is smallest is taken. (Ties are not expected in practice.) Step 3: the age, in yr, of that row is 142.0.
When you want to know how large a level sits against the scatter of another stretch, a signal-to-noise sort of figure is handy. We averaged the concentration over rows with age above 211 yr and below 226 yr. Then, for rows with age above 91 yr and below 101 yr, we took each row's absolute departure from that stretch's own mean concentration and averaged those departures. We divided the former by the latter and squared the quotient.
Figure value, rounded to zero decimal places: 2554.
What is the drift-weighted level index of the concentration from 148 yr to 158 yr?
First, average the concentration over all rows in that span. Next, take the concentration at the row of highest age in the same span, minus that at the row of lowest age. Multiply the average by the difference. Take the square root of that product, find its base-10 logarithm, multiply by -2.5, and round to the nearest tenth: 1.3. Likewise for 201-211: 1.6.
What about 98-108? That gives 1.1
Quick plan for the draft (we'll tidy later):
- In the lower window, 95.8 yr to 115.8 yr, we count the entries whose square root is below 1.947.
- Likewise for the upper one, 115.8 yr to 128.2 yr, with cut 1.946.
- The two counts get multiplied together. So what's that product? 40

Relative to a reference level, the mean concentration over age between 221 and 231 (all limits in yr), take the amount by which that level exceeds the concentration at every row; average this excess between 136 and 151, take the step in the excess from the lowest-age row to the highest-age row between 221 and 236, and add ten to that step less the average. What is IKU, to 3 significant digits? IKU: 9.96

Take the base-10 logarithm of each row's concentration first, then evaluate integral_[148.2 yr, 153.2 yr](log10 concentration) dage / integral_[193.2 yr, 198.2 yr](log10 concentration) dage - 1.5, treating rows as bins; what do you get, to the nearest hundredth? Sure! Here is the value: -0.49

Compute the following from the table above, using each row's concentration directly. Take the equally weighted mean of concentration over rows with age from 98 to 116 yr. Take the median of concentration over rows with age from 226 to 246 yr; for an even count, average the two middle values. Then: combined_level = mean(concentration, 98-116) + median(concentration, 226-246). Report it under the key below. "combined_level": 7.51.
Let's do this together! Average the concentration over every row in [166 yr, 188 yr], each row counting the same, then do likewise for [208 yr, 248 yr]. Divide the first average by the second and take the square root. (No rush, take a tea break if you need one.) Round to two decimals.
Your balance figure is 1.00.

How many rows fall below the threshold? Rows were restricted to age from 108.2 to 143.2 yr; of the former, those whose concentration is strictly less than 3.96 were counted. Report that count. 10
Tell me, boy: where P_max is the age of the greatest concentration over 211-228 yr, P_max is 212.0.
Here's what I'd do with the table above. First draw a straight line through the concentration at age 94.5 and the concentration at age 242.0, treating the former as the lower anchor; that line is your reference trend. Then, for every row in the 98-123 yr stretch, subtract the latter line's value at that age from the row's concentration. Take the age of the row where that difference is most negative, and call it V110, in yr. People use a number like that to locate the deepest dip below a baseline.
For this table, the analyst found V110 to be 119.5 yr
